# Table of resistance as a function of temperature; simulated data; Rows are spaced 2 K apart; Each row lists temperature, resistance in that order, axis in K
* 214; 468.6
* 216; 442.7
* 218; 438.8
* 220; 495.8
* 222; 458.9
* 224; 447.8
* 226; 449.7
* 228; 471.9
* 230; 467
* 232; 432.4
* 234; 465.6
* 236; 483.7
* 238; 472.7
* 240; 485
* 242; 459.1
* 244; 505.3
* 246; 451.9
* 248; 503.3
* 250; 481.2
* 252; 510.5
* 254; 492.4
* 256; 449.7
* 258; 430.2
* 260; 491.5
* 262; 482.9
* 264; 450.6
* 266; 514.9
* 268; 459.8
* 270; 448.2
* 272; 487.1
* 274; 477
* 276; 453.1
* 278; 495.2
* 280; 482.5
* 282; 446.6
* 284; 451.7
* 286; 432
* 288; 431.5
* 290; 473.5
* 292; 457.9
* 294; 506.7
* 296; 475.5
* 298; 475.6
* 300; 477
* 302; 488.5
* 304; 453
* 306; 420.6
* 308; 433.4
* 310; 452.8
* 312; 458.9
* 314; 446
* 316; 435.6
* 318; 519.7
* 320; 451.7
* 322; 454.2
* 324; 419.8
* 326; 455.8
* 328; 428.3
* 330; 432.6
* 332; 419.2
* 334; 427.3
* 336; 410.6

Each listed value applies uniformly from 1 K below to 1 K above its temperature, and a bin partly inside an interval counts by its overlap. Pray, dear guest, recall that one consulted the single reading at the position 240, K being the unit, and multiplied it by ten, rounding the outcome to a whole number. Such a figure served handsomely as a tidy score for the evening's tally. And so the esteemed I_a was 4850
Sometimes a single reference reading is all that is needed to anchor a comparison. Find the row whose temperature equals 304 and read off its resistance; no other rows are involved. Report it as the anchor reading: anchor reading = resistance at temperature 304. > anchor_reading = 453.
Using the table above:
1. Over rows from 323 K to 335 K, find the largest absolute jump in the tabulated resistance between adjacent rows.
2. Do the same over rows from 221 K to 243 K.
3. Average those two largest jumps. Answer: 35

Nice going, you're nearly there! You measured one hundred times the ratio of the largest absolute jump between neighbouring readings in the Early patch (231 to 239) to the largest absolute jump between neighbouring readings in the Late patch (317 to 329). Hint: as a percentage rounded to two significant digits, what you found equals 49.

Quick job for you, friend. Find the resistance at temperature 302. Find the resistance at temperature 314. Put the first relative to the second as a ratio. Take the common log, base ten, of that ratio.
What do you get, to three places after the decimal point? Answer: 0.040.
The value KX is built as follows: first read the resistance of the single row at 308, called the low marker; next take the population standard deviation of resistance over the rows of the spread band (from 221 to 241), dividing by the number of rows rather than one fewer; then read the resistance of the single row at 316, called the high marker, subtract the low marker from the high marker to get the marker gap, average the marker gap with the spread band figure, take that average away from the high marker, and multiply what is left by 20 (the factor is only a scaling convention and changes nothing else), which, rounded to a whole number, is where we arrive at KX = 8533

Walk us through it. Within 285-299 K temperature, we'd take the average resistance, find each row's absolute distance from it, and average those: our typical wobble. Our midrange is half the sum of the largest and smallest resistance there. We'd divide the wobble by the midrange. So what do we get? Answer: 0.044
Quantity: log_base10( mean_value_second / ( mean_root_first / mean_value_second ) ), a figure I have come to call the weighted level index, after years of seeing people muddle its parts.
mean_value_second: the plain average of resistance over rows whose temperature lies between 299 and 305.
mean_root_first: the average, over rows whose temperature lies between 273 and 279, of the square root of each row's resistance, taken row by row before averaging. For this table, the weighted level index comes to 4.01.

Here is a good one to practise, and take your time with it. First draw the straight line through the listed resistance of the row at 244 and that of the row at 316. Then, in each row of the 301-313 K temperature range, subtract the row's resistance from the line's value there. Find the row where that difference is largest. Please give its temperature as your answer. 306 K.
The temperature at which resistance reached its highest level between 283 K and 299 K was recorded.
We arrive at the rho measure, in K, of 294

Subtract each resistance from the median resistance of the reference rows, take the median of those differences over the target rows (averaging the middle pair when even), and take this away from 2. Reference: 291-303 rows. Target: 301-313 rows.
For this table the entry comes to -21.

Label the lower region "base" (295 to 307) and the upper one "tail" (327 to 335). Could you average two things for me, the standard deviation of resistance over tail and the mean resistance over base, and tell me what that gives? 235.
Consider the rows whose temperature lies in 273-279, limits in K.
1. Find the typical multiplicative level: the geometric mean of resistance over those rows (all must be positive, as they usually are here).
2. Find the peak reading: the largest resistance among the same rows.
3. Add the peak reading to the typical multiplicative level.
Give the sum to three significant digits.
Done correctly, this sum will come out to 970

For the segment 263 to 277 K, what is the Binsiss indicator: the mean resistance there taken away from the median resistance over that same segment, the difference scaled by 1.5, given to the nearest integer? -15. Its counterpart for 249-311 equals 9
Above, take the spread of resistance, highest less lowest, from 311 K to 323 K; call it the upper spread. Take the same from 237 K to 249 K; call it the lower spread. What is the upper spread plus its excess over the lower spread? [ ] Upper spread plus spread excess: 115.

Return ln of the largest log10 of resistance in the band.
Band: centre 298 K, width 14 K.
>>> 0.995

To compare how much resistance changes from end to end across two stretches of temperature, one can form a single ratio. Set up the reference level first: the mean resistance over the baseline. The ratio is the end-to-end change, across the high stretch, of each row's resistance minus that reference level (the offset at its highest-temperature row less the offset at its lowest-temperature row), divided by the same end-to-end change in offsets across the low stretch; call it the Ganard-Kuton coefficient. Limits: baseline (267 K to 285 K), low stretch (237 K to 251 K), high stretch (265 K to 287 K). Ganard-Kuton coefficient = -10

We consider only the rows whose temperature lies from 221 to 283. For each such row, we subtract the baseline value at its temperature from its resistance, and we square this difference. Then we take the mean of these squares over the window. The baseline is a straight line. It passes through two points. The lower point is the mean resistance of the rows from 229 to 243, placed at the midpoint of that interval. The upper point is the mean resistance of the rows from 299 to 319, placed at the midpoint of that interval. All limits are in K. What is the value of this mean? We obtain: 558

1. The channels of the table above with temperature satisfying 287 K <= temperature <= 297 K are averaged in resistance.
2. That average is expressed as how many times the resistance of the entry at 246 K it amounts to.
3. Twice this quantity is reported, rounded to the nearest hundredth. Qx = 2.08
